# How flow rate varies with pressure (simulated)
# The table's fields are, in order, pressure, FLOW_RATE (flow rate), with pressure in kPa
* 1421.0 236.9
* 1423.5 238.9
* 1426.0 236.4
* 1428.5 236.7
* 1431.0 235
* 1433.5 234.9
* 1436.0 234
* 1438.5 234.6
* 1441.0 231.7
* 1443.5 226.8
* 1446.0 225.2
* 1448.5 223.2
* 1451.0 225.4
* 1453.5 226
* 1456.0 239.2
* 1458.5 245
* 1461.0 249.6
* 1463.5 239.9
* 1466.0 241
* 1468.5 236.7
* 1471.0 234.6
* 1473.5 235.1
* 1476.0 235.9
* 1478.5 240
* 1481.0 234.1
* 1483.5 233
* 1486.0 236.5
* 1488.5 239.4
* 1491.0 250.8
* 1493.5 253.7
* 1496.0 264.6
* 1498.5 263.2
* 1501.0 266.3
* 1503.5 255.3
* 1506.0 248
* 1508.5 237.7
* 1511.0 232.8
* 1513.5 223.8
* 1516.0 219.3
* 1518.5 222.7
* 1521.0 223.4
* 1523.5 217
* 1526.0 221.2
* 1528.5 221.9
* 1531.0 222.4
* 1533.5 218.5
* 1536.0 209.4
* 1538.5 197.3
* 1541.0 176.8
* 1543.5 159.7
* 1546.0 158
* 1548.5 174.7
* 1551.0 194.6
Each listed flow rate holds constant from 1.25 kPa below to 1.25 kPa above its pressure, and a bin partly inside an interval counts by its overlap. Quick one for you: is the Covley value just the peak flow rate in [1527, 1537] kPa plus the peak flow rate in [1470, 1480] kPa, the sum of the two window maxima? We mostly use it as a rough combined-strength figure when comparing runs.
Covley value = 462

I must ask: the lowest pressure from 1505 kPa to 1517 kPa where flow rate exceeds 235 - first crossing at 1506.0 kPa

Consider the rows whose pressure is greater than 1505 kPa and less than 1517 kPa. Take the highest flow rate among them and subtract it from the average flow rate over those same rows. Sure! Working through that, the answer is -16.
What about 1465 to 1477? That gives -4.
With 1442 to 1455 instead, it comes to -1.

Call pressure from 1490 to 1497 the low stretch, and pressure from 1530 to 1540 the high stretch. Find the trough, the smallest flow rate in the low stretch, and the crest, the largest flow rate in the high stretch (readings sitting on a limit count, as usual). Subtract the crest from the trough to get 28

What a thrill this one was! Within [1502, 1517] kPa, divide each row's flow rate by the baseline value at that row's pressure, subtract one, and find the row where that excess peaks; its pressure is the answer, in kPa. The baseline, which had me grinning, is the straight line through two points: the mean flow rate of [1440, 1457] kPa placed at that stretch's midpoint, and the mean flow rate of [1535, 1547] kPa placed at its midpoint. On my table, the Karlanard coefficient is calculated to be 1503.5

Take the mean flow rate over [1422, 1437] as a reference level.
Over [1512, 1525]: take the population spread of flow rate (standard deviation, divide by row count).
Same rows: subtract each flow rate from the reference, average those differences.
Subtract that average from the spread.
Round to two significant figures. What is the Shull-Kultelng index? -12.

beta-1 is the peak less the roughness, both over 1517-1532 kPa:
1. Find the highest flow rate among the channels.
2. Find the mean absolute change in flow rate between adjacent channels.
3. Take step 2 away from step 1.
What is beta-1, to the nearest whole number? 221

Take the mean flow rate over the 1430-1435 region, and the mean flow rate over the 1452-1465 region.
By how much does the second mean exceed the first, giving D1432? 5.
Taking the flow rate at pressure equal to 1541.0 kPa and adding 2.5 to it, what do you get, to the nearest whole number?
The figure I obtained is 179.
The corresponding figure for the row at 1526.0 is 224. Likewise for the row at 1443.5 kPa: 229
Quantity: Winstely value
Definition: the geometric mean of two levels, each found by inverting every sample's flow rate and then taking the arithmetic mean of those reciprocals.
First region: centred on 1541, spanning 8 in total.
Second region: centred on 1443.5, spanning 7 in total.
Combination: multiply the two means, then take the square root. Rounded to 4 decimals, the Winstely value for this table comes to 0.0050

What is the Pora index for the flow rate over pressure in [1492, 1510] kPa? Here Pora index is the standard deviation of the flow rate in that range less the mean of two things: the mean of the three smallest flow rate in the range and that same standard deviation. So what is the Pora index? -118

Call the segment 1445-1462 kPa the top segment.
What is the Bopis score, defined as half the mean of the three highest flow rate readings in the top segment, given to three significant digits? 122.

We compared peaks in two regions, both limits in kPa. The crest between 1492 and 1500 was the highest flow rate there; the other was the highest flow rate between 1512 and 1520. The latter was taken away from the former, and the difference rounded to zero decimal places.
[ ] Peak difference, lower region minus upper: 41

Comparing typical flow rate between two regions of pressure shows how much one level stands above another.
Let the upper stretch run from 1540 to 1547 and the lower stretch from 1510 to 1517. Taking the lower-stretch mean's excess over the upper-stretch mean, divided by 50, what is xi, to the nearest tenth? 1.2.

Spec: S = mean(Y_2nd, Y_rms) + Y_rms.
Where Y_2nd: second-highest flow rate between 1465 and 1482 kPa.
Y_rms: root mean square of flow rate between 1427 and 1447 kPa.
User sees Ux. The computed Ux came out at 469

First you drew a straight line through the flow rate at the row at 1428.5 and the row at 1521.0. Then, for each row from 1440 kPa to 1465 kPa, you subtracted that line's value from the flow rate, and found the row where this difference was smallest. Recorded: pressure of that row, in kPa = 1448.5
